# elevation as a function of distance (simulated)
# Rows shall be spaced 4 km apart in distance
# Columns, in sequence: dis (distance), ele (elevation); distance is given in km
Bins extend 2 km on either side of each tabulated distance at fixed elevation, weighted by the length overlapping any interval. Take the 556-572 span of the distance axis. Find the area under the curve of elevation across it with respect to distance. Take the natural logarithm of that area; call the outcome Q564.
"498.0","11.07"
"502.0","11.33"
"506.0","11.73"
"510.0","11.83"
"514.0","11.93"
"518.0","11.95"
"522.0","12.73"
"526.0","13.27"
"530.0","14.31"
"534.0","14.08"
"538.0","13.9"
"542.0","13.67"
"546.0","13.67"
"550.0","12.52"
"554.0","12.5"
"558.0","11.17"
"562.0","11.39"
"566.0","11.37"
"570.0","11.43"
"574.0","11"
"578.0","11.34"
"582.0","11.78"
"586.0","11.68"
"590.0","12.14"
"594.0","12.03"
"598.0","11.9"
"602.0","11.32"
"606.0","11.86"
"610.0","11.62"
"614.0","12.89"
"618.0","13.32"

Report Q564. 5.20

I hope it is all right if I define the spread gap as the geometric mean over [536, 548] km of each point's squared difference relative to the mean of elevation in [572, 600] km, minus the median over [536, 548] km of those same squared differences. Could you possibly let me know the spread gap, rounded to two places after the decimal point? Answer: 0.30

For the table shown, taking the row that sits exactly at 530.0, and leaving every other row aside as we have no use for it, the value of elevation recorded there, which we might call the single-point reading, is 14.31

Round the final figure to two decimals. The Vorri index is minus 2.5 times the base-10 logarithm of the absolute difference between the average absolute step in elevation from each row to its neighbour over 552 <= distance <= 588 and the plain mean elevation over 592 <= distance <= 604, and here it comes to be -2.64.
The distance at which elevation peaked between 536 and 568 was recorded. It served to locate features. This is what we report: 538.0 km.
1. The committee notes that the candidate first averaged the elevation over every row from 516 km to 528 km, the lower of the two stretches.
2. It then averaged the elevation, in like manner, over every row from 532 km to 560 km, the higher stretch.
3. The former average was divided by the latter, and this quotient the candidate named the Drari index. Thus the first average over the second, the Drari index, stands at 0.97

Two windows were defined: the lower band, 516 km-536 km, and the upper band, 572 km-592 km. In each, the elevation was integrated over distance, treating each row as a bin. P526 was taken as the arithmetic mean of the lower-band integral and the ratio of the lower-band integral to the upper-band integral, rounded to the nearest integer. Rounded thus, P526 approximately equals 133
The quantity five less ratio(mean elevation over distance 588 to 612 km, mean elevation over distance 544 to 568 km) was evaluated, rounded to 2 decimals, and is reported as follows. 4.02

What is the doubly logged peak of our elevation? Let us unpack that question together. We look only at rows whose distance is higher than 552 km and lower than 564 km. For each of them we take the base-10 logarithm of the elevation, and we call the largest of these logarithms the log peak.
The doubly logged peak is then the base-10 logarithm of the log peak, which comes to 0.040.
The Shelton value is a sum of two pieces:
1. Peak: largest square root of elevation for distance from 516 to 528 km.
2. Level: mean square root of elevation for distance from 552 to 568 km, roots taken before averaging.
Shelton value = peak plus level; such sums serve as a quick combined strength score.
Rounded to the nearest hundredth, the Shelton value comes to 7.05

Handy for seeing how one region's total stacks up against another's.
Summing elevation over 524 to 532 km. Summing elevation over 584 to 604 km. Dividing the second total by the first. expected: 2.1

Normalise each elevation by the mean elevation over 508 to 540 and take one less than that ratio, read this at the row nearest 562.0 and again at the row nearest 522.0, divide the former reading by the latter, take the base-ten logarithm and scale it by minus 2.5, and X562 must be -1.94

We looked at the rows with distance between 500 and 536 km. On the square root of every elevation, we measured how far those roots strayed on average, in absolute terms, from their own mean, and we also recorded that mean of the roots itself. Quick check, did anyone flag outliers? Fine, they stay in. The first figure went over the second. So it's 0.036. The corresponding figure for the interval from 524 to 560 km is 0.030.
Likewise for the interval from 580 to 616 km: 0.012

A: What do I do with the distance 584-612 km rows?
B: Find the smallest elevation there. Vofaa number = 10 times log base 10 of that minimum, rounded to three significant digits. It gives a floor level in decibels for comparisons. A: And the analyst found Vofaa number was 10.5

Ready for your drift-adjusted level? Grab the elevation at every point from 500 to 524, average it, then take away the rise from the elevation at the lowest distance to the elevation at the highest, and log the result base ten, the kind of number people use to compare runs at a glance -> 1.02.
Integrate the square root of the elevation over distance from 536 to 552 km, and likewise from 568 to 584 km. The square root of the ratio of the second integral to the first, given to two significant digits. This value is 0.96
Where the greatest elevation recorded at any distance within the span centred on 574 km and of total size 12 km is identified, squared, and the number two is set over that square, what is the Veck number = 0.0153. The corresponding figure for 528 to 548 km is 0.0098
